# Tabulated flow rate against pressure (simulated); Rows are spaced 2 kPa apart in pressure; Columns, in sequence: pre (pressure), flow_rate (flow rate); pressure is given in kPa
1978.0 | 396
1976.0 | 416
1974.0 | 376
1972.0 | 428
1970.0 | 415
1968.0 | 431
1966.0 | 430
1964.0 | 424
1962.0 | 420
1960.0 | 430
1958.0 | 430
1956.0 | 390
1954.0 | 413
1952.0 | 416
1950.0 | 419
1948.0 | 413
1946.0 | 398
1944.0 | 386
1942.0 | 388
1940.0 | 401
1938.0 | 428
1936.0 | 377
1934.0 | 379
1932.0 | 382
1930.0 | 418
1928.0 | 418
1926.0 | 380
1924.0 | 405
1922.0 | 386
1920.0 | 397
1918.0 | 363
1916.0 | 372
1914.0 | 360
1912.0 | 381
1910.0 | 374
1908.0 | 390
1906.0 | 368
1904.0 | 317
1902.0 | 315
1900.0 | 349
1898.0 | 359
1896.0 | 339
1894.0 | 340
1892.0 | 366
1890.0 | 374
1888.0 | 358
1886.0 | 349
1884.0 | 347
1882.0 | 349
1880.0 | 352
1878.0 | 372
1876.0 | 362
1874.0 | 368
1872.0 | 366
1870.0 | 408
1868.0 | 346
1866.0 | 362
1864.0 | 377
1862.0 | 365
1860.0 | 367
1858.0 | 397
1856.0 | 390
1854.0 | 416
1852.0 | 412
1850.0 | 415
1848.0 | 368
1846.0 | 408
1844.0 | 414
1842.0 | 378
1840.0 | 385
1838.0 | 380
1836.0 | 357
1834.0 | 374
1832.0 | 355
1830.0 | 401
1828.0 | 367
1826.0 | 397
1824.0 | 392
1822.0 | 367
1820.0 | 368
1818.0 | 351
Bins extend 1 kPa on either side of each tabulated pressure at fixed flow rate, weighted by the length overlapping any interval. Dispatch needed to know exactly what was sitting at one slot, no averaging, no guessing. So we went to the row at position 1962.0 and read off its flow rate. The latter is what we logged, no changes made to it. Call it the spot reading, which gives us 420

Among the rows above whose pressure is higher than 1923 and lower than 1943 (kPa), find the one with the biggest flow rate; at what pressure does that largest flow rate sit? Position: 1938.0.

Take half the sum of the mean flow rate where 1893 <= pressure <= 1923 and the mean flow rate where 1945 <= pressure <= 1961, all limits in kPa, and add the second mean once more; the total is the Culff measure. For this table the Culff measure 801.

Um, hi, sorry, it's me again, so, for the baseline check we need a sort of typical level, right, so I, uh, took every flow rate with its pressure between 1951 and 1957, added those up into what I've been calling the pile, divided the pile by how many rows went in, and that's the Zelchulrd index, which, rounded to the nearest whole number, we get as 406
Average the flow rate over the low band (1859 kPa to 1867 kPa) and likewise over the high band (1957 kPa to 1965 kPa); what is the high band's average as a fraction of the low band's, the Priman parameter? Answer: 1.16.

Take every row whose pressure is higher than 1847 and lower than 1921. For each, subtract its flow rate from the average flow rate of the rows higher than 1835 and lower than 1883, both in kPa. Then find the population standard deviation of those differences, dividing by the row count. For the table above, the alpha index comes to 24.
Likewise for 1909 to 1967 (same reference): 21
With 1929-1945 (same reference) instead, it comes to 18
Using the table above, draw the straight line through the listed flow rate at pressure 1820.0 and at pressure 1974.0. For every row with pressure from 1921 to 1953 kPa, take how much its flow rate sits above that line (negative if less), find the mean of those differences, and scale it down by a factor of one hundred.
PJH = 0.26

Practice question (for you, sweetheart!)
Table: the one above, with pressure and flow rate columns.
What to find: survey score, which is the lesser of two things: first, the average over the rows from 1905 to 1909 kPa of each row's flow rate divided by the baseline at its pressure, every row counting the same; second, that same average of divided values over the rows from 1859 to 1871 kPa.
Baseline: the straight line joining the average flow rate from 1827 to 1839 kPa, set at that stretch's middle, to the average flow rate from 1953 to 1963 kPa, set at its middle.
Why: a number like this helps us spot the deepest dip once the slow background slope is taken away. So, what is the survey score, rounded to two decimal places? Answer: 0.95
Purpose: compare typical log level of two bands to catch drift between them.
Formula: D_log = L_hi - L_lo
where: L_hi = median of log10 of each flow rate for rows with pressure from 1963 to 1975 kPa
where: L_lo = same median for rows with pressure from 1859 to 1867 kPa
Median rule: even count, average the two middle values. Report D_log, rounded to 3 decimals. 0.066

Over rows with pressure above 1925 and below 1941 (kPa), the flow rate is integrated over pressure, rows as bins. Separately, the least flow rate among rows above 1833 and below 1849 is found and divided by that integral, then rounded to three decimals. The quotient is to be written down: 0.056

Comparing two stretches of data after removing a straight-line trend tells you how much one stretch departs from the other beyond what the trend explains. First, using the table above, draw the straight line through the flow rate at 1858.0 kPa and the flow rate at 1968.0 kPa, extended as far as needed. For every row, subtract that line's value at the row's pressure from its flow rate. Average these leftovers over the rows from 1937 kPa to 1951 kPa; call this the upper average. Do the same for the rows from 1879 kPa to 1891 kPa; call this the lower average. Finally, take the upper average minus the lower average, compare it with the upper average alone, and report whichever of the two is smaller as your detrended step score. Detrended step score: -19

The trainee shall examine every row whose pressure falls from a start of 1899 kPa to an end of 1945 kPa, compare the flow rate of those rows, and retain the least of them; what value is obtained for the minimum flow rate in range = 315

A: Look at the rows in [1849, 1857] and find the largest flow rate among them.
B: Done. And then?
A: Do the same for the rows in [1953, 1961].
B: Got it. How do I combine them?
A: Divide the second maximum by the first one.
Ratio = 1.03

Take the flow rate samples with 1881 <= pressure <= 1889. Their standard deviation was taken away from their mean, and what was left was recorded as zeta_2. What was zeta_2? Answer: 346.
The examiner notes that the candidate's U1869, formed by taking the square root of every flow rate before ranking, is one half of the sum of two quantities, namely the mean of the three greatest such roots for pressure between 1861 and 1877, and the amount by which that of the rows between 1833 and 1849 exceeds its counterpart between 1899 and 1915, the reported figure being 10.1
